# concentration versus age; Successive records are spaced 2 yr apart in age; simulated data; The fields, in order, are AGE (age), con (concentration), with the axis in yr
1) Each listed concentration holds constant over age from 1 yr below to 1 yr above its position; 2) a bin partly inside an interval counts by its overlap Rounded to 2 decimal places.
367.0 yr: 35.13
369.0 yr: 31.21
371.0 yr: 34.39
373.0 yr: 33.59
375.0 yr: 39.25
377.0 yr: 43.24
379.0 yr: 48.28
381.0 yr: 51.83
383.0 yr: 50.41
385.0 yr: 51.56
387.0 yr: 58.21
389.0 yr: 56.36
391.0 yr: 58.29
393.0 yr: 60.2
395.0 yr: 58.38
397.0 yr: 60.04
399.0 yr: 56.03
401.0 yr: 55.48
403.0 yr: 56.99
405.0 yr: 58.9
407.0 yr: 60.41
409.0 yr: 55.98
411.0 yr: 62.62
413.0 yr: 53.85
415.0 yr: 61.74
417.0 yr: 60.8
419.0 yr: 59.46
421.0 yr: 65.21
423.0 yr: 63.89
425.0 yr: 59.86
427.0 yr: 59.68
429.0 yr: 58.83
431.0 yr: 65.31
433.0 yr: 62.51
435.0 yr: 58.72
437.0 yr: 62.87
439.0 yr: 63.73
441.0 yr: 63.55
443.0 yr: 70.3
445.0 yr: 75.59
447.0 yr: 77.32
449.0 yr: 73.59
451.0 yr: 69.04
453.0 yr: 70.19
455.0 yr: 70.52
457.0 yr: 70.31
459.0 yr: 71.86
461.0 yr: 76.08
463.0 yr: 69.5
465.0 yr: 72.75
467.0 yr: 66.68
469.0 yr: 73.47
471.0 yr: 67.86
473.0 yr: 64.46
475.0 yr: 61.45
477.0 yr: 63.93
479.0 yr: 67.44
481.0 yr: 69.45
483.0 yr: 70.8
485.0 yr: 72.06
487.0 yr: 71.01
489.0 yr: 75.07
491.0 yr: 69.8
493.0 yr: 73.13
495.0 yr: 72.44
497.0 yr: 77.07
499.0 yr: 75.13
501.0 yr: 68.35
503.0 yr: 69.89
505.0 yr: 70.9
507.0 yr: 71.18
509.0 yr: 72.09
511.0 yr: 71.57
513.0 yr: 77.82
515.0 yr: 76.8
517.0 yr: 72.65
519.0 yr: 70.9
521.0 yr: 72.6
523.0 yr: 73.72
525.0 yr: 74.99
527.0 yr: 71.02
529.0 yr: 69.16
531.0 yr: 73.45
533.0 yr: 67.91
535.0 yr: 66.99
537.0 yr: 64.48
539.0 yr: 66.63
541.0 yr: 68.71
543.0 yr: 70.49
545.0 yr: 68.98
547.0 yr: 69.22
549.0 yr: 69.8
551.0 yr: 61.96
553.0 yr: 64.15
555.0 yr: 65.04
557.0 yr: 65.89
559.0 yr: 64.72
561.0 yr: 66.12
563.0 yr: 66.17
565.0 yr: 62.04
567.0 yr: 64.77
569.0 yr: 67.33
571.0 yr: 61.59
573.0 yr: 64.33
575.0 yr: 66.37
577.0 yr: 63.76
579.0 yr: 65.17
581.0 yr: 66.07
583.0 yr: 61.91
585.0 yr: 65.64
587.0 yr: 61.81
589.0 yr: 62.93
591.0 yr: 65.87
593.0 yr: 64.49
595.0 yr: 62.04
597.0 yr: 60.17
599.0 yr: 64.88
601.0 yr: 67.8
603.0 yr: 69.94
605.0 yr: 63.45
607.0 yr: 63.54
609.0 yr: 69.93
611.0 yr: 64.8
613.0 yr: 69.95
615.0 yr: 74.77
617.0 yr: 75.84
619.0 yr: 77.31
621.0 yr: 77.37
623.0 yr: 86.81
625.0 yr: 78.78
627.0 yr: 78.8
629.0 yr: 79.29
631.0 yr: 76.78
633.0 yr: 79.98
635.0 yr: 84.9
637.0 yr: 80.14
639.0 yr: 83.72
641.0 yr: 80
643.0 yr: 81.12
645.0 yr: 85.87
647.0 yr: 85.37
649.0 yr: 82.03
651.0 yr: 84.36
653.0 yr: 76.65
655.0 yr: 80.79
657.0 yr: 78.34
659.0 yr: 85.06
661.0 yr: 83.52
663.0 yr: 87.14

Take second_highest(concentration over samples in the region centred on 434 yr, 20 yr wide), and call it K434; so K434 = 65.31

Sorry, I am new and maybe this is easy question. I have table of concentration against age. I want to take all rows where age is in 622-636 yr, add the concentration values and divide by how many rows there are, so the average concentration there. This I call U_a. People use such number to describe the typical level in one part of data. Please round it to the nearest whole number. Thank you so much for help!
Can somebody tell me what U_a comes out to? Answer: 81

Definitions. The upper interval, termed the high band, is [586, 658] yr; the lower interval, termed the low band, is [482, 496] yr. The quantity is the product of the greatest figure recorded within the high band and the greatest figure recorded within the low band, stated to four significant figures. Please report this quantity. 6517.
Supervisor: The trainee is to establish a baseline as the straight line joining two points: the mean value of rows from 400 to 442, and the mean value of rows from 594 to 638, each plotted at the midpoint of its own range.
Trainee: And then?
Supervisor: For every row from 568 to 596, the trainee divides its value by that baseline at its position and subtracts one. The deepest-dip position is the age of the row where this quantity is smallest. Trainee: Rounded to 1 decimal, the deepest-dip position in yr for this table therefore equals 595.0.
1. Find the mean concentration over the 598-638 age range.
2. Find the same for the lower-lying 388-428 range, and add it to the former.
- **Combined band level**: 133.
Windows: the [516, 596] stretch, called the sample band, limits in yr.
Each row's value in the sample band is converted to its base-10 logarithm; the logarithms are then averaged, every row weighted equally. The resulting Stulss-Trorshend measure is 1.82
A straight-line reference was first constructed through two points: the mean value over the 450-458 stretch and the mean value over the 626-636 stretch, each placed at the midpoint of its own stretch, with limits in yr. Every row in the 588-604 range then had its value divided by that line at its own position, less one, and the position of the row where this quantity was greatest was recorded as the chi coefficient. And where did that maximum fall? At 603.0 yr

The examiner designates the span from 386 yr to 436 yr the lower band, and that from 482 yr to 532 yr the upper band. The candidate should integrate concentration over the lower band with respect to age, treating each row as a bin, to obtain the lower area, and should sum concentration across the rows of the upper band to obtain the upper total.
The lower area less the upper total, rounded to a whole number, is 1162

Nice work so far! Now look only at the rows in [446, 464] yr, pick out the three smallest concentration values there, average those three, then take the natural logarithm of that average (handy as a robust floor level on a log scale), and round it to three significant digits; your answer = 4.24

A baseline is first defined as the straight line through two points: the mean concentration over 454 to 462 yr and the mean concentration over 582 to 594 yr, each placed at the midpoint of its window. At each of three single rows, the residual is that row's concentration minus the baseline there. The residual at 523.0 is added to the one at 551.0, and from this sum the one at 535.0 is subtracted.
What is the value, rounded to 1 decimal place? 1.7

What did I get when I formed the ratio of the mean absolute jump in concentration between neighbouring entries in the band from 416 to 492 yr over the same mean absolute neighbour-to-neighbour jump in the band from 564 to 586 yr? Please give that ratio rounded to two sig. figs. 1.1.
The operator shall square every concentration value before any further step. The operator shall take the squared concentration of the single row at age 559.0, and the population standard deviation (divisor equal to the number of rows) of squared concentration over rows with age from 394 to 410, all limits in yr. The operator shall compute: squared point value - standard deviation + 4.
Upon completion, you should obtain 3984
